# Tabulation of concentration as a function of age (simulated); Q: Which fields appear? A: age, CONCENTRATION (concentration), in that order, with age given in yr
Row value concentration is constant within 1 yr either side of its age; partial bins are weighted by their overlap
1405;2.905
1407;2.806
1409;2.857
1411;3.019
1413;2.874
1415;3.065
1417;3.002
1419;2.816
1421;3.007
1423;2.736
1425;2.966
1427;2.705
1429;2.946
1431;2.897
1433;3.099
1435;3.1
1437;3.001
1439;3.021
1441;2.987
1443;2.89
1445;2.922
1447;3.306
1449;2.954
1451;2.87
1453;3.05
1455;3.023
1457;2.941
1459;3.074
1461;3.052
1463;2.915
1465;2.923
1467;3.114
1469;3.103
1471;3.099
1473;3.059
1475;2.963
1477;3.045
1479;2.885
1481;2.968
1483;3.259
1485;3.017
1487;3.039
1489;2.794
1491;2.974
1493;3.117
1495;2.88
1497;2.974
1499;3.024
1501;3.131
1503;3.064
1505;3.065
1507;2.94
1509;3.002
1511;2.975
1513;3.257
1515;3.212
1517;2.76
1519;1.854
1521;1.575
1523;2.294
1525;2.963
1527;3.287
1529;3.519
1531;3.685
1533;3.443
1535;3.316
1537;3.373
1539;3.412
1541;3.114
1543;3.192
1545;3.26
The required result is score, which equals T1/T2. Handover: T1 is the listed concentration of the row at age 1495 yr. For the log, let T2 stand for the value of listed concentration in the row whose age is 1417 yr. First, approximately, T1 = 2.88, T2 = 3.002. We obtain 0.96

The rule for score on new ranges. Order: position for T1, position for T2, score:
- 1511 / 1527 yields 0.91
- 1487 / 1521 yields 1.93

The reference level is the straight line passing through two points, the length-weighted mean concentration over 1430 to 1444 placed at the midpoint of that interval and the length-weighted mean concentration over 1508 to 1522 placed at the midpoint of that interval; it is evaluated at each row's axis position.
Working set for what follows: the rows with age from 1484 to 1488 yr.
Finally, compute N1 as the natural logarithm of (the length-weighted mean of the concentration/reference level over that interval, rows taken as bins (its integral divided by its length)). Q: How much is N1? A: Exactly 0.08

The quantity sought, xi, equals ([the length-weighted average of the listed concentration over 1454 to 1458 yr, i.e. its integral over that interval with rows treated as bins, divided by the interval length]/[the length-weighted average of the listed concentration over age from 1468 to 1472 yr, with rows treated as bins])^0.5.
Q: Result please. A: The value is 0.98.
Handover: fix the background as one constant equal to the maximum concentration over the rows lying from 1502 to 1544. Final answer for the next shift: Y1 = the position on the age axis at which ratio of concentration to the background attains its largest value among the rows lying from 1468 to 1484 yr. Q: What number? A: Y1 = 1483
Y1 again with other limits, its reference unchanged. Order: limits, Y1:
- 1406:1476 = 1447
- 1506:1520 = 1513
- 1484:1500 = 1493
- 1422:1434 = 1433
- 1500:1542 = 1531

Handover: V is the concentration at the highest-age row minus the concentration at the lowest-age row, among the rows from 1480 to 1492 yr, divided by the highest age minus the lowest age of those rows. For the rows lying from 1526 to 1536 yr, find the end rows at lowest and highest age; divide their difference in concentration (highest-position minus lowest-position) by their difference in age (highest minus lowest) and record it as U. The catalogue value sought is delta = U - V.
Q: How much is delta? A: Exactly 0.003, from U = 0.004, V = 0.001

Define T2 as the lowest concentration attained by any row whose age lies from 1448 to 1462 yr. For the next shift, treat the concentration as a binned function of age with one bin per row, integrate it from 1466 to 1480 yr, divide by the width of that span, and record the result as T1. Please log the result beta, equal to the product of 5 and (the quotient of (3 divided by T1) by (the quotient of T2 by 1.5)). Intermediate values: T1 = 3.04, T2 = 2.87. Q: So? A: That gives 2.58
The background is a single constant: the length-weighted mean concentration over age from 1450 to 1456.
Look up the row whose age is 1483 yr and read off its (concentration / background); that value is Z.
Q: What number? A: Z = 1.09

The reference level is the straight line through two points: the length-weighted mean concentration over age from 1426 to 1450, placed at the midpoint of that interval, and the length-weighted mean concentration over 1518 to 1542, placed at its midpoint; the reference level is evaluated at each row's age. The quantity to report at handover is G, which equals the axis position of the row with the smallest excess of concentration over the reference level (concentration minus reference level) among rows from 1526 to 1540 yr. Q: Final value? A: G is 1527 yr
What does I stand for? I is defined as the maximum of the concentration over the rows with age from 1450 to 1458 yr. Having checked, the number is 3.05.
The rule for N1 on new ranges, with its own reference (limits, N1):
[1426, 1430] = -0.07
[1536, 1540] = 0.28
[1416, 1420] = -0.06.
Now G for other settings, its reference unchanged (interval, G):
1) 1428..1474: 1451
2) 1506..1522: 1521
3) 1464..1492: 1489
